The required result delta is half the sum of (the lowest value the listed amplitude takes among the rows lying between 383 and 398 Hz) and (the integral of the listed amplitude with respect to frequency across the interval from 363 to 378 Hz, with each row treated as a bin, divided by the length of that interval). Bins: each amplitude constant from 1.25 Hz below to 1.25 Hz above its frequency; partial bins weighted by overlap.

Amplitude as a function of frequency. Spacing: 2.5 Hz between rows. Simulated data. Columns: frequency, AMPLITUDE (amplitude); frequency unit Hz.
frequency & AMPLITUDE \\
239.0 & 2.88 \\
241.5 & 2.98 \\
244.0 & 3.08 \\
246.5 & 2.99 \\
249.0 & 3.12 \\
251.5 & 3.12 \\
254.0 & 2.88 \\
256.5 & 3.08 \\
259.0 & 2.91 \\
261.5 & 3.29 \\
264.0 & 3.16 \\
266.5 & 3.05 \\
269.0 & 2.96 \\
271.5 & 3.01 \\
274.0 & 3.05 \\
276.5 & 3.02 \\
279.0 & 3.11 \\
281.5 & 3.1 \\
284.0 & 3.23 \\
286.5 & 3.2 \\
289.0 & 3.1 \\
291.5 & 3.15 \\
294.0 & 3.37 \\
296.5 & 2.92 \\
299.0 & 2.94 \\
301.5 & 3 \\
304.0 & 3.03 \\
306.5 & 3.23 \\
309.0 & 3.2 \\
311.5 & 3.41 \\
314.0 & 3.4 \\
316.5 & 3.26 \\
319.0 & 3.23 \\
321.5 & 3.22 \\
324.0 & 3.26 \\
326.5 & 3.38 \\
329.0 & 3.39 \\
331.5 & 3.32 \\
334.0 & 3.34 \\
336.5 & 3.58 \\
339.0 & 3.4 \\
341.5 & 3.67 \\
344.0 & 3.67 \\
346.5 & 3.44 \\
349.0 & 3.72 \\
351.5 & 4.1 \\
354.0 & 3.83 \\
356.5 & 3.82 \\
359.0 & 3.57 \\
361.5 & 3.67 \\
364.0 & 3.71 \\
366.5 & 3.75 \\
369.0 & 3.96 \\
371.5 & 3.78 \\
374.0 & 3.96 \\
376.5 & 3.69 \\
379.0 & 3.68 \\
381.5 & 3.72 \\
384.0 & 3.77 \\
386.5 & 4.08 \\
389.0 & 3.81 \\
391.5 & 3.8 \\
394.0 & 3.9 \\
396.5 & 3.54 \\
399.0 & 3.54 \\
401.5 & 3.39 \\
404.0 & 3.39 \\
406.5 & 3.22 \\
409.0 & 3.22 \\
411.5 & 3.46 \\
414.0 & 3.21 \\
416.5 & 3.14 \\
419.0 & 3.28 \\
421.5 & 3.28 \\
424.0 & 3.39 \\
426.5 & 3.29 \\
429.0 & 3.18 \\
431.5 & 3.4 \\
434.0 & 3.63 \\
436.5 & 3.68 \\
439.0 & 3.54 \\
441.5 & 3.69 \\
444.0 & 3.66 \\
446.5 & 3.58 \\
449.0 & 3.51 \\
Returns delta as 3.67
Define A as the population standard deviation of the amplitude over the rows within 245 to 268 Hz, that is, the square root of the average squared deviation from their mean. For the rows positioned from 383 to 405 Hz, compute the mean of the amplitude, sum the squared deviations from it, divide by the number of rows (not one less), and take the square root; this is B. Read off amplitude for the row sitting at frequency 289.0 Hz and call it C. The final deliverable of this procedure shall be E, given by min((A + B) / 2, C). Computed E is 0.17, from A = 0.12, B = 0.225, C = 3.1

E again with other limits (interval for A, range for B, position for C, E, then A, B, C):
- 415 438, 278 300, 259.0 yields 0.15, 0.18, 0.131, 2.91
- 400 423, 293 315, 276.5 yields 0.14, 0.10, 0.188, 3.02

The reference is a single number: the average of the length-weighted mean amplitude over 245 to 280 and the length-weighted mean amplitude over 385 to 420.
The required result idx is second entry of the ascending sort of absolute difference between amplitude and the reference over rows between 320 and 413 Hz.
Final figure 0.04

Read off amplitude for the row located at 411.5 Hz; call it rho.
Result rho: 3.46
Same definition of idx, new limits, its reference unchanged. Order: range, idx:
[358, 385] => 0.39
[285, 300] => 0.09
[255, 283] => 0.12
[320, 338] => 0.04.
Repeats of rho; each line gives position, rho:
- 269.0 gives 2.96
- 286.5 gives 3.2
